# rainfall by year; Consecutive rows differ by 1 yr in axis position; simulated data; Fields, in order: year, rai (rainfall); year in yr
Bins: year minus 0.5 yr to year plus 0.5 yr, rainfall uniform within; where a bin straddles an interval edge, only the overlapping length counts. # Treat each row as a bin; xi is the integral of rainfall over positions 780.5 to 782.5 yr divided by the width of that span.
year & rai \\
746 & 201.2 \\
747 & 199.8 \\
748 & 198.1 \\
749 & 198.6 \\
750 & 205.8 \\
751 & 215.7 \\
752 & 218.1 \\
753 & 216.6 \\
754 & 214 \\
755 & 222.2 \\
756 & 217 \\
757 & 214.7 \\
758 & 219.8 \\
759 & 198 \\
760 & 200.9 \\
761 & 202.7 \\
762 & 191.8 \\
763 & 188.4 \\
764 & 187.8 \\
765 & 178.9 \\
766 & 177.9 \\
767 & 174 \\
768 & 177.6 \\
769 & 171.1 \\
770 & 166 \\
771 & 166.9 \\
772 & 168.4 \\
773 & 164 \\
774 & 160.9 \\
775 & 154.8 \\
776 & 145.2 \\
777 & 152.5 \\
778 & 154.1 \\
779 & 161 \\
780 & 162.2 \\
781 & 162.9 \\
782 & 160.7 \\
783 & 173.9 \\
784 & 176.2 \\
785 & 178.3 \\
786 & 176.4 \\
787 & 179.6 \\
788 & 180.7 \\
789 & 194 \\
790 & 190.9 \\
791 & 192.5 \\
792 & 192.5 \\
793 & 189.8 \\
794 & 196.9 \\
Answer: 162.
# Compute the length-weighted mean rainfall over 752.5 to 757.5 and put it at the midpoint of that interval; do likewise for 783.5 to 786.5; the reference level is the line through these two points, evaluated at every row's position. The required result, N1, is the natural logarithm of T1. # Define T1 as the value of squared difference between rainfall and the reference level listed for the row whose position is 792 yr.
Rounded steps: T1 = 618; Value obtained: 6.4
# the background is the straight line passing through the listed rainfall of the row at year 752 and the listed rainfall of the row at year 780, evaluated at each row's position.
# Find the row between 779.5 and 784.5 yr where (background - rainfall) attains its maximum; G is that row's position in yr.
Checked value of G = 780 yr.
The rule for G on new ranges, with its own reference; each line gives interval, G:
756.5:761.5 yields 759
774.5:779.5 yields 776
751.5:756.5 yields 754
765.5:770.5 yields 770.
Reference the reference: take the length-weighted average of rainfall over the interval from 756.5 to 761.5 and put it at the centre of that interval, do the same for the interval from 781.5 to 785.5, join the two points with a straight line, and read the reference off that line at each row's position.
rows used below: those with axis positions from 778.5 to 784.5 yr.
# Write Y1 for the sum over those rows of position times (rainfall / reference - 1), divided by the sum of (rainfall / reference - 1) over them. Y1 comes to 780.0 yr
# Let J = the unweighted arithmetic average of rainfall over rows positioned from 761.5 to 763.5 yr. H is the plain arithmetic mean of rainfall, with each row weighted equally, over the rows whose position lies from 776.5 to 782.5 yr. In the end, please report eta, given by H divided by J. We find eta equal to 0.84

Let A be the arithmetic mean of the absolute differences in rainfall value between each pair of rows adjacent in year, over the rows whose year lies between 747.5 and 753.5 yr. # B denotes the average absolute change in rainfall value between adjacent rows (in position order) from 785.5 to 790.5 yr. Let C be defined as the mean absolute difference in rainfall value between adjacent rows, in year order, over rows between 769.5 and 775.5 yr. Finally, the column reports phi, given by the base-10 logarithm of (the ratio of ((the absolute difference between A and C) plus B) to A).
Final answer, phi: 0.164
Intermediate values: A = 4.3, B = 5.2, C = 3.2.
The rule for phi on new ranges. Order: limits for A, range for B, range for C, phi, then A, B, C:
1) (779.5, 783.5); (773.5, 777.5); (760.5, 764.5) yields 0.177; 5.4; 7.7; 5.0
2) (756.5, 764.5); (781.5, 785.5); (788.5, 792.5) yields 0.217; 6.6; 5.9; 1.6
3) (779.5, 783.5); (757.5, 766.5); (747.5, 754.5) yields 0.160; 5.4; 6.4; 4.0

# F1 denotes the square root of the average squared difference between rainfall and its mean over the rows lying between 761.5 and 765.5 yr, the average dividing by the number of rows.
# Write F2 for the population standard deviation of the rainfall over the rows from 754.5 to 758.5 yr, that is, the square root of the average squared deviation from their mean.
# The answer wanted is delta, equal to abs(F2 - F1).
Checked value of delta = 1.9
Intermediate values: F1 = 4.8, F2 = 2.8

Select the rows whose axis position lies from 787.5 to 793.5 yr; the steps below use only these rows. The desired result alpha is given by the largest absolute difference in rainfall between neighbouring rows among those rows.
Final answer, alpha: 13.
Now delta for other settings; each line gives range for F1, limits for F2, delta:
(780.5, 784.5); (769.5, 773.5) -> 5.1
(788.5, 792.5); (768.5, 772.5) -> 0.8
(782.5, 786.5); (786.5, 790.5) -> 4.7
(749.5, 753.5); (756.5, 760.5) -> 4.3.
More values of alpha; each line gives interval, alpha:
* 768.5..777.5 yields 10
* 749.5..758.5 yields 10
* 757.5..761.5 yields 22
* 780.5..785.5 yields 13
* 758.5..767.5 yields 11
